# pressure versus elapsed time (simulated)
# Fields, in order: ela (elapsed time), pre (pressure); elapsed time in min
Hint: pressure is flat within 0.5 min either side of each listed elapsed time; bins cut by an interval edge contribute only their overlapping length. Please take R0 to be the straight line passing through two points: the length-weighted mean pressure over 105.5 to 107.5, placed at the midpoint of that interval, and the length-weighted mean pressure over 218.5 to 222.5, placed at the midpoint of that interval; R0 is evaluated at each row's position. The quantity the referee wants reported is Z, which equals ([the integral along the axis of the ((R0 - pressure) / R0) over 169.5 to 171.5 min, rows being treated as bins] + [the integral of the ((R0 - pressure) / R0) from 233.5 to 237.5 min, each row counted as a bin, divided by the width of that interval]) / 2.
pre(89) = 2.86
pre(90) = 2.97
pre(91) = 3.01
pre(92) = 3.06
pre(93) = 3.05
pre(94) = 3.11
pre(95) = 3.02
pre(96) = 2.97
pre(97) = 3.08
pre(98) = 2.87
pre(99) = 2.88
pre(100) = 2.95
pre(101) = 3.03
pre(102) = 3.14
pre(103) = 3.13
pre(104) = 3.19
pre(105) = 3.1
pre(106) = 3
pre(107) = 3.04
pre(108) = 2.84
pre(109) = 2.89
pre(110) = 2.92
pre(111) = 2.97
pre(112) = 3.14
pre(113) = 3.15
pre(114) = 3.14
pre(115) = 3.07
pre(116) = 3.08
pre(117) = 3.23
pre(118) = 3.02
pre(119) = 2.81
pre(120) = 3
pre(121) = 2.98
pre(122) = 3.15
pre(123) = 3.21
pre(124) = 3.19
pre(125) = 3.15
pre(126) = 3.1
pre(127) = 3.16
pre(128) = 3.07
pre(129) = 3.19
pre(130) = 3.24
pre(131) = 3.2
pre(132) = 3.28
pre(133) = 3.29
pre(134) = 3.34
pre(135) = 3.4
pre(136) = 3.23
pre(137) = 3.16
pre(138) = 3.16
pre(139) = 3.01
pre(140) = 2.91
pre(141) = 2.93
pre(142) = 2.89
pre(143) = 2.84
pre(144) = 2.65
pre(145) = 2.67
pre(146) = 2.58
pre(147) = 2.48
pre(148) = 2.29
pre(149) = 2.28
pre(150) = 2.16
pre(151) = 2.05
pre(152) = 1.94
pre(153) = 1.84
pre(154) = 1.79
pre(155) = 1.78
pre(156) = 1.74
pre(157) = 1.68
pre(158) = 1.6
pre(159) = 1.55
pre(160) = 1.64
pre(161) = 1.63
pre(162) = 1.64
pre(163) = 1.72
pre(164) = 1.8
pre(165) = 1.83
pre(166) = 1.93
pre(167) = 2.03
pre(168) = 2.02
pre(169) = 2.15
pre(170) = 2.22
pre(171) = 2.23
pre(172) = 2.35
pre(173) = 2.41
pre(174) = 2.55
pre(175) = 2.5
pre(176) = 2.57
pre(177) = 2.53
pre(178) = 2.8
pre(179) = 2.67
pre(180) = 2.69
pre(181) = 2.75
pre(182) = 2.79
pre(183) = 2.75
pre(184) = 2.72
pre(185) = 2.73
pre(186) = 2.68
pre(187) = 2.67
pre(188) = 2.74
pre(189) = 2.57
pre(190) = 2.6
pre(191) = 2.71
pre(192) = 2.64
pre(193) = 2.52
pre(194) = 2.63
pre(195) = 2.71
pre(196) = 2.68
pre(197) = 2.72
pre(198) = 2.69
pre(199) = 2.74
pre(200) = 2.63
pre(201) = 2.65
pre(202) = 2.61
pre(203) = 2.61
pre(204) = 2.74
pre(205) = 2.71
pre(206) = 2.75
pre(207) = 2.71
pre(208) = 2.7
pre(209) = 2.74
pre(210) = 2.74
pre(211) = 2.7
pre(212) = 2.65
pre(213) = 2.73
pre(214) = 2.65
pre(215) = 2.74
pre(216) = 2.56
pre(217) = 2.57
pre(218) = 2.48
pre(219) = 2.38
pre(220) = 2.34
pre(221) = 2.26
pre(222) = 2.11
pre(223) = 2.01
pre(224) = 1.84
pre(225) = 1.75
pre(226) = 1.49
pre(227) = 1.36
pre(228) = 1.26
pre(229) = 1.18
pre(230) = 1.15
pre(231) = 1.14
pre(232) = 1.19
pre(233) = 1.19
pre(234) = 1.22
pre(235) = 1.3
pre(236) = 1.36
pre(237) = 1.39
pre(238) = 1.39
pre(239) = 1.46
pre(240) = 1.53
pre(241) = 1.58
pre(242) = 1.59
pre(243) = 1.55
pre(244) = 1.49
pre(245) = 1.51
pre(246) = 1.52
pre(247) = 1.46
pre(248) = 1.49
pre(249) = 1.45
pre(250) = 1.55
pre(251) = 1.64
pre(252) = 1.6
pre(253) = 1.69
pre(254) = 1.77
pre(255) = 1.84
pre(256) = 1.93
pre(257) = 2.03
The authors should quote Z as 0.3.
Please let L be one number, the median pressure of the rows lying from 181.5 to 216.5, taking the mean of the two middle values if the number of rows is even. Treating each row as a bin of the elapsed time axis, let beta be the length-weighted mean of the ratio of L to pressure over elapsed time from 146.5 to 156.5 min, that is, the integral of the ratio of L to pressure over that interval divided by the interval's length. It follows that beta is 1.35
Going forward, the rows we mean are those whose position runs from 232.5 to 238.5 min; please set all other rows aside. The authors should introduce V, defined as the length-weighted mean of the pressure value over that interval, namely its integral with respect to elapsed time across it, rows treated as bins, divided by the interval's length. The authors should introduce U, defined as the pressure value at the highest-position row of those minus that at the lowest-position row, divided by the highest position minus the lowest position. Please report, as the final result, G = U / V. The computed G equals 0.03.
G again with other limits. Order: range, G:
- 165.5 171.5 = 0.03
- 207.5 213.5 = 0.00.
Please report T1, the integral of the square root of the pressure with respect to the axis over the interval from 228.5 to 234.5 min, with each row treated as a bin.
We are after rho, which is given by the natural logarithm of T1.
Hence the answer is 1.9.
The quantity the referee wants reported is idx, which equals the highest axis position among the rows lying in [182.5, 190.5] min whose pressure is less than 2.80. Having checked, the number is 190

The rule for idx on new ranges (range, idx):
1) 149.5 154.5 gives 154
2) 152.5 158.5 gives 158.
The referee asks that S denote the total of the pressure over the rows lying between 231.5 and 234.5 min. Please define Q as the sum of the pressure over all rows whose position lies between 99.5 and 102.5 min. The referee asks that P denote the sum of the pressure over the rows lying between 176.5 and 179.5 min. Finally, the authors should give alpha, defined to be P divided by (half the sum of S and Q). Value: 1.26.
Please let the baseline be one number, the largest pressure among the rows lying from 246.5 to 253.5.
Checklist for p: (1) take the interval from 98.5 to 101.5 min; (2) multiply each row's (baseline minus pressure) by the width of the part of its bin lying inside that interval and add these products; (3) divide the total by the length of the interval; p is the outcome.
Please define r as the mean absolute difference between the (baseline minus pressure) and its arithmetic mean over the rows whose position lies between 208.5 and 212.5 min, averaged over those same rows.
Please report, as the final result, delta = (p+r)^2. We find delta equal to 1.5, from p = -1.3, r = 0.03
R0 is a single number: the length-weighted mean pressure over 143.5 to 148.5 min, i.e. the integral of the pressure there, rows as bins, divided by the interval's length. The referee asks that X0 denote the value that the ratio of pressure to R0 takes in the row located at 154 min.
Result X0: 0.71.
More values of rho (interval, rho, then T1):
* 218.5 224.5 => 2.2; 8.8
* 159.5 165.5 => 2.1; 7.8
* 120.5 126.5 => 2.4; 10.6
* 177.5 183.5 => 2.3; 9.9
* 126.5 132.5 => 2.4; 10.7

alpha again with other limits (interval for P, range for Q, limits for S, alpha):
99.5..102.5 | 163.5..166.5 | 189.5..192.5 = 1.35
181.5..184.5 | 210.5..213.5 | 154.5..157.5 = 1.24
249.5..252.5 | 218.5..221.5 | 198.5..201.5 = 0.64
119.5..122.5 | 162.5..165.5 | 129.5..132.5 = 1.21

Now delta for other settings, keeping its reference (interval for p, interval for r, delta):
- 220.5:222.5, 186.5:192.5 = 0.2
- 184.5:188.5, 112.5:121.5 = 0.9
